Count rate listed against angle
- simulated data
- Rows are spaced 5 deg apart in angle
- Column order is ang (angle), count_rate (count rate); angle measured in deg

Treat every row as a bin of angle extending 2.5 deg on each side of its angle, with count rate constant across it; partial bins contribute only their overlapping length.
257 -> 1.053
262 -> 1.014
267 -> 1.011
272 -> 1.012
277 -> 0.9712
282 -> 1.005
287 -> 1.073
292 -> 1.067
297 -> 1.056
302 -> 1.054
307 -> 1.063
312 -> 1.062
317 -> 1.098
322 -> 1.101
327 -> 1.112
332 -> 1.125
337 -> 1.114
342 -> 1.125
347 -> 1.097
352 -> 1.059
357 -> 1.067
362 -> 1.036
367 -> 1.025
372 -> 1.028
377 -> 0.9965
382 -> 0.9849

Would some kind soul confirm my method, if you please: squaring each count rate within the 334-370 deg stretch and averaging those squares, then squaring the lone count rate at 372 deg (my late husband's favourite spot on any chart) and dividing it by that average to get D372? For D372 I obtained 0.914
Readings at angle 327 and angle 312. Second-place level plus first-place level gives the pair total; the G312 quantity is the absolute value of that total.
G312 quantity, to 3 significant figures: 2.17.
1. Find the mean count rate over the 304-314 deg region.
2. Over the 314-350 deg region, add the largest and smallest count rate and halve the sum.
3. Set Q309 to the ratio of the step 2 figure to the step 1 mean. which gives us 1.046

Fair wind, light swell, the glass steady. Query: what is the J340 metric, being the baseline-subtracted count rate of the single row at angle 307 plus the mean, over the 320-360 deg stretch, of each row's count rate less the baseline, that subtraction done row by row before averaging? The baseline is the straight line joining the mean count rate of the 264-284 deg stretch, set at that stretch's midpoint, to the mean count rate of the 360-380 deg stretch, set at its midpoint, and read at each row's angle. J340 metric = 0.141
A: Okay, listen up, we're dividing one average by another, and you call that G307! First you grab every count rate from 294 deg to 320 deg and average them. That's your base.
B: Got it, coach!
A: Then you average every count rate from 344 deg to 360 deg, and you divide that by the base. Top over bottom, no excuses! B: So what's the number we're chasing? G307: 1.01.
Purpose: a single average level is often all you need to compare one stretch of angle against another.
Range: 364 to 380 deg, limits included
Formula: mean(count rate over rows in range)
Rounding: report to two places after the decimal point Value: 1.02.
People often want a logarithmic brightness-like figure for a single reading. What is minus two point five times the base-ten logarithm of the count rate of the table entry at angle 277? 0.032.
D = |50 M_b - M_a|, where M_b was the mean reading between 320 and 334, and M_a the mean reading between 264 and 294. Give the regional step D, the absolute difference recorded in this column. 54.6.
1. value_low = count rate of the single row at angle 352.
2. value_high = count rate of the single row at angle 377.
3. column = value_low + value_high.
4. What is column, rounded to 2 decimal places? 2.06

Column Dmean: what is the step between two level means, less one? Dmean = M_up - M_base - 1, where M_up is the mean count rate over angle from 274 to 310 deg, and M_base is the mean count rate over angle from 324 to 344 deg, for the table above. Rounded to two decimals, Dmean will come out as -1.08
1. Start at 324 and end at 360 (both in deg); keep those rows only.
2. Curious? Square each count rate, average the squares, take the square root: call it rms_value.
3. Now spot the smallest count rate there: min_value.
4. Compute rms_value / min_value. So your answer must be 1.04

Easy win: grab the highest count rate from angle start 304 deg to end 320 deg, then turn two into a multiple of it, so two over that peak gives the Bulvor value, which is 1.821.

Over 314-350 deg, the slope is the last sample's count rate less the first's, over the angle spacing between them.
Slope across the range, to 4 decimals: 0.0000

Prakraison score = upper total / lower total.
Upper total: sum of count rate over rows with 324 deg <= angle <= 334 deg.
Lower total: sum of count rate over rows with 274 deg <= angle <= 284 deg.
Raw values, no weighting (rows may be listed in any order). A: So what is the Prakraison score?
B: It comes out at 1.13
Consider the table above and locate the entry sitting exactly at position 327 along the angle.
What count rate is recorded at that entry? 1.112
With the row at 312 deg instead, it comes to 1.062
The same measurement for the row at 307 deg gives 1.063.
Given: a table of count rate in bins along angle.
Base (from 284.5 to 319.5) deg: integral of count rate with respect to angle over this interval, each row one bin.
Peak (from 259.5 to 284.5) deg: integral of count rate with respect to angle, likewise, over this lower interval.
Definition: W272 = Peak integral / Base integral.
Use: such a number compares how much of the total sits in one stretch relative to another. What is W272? 0.67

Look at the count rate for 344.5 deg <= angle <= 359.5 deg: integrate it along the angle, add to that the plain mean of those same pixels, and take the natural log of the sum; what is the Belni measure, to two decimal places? 2.84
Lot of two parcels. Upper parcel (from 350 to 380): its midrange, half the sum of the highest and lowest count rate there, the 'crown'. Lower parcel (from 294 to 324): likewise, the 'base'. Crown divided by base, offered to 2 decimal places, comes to 0.96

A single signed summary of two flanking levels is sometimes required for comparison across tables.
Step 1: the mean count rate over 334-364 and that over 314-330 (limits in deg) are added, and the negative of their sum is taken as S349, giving -2.19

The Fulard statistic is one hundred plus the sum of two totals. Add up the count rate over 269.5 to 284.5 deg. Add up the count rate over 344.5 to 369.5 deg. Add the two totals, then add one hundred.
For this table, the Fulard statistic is 108.3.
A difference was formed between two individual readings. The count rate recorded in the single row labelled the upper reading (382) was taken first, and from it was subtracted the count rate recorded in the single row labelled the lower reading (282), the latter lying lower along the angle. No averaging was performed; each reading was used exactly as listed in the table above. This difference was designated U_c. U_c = -0.020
